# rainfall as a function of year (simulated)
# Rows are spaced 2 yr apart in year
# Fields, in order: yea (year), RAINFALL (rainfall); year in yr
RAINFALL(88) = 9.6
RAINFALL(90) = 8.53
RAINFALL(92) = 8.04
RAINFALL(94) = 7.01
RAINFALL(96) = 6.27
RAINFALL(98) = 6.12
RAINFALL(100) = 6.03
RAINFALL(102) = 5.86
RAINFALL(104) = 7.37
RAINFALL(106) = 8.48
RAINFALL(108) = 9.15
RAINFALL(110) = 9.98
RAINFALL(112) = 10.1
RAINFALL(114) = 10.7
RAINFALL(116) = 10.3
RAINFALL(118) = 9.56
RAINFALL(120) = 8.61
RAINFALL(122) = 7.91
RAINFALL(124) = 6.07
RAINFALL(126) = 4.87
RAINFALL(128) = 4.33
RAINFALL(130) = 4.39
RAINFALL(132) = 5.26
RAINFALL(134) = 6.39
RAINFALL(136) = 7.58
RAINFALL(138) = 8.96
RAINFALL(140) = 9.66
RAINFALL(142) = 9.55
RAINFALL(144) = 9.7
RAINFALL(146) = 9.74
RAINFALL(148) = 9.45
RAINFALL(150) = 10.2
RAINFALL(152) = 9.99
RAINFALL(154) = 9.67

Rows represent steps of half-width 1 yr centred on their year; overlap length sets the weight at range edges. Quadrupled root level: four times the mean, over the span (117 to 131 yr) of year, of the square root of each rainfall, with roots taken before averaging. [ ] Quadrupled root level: 10.1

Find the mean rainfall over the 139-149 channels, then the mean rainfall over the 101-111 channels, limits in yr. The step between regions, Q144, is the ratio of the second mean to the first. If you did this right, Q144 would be 0.85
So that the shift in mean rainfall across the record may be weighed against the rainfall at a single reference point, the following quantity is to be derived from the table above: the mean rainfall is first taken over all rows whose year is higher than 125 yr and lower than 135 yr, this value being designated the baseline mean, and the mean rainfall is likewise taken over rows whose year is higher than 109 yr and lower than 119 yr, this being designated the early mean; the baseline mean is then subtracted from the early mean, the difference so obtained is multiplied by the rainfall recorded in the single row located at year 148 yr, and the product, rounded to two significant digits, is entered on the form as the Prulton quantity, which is 48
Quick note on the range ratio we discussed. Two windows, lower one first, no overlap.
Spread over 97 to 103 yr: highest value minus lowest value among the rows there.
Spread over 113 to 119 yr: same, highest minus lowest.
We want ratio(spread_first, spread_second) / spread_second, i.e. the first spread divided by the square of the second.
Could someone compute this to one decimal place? 0.2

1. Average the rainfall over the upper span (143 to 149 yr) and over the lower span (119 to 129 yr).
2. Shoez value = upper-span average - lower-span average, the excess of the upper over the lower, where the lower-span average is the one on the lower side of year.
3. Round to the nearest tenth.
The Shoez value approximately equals 3.3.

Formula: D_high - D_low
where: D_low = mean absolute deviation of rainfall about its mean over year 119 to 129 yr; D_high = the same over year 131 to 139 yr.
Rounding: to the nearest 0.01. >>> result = -0.30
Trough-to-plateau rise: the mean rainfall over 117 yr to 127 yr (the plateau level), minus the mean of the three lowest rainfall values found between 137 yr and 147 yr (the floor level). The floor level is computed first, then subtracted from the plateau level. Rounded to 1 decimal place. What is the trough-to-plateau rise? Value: -2.0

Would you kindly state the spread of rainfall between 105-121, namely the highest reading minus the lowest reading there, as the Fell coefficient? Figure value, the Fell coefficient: 2.2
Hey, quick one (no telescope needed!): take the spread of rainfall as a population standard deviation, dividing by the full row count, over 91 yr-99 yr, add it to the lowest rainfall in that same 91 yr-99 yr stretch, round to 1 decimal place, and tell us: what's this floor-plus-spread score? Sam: 6.9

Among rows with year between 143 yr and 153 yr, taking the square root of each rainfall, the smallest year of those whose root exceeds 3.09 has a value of 144 yr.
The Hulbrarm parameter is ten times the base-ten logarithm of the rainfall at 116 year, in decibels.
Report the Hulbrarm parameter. 10.1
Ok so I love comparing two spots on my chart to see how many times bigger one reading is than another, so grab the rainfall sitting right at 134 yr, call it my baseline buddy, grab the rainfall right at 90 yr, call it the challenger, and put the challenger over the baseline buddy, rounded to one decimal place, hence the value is 1.3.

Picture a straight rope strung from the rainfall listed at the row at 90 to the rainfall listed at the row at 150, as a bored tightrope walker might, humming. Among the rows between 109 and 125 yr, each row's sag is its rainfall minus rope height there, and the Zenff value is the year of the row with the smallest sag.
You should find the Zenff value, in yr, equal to 124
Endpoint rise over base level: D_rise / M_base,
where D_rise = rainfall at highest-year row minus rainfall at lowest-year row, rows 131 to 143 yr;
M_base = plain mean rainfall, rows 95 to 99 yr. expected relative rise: 0.69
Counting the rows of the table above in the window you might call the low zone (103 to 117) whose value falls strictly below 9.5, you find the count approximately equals 3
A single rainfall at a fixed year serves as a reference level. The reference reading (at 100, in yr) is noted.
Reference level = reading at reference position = 6.03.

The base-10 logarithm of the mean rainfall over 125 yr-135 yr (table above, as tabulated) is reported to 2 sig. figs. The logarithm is 0.70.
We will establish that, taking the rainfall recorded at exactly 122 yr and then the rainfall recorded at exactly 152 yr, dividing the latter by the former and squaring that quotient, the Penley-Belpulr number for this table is 1.6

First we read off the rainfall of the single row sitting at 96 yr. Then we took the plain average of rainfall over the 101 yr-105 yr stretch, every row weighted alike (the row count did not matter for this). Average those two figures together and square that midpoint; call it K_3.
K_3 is 42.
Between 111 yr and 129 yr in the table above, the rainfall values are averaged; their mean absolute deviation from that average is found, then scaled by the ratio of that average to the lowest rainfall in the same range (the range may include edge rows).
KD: 3.7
